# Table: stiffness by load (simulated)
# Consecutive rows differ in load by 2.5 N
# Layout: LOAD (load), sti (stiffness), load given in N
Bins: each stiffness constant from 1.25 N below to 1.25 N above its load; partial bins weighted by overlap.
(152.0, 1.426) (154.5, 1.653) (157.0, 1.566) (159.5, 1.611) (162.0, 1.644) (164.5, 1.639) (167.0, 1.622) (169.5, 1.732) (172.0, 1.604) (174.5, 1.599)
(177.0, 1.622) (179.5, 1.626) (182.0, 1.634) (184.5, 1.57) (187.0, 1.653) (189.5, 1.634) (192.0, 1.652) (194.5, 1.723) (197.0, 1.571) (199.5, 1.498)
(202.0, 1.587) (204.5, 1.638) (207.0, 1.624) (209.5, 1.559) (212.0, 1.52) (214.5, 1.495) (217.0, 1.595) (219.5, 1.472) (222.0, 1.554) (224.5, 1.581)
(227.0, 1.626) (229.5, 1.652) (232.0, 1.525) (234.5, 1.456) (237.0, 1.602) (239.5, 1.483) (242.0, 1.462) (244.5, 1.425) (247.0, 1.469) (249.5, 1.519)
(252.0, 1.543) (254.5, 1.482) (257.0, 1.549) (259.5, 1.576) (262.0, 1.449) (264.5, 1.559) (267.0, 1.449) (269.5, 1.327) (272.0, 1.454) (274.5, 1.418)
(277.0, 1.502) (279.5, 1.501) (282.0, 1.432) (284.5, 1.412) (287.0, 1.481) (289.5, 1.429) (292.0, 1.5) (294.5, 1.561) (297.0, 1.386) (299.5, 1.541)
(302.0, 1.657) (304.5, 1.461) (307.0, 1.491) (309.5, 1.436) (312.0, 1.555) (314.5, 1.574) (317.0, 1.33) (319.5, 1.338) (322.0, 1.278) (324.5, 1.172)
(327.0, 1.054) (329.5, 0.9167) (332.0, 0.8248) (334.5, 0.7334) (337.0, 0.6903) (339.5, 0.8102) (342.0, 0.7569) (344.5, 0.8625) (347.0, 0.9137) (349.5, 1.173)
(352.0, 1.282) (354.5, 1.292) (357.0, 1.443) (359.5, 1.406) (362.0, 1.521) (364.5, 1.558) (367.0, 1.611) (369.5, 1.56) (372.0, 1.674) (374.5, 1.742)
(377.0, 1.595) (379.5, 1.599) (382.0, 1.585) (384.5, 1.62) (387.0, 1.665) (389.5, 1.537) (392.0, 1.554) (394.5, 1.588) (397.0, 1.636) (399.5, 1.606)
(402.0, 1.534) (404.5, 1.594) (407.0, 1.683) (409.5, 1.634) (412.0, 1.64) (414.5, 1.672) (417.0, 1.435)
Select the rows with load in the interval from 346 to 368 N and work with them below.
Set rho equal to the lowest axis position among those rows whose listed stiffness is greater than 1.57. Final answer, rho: 367.0 N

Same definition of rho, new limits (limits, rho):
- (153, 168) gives 154.5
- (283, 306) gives 302.0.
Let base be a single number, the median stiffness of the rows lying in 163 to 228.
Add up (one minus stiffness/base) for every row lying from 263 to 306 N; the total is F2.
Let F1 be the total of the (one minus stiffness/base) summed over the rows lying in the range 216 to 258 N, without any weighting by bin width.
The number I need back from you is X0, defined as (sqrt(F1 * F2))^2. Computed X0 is 1.3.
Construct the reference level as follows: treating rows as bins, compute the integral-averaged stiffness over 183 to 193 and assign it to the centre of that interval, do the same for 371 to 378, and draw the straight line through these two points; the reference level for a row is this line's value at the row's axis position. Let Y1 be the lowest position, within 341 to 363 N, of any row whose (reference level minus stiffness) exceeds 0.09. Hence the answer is 342.0 N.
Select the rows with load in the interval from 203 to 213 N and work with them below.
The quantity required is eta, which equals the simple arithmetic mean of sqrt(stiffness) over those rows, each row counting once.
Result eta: 1.26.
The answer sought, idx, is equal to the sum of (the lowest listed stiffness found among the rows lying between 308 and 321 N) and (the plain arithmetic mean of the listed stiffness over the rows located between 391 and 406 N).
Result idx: 2.92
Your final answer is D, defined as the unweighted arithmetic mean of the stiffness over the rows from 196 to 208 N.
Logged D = 1.58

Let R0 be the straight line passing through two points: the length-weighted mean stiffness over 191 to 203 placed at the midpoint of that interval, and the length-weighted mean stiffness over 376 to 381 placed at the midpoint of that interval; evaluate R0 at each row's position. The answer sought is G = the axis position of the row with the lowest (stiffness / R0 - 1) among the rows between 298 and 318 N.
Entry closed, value 317.0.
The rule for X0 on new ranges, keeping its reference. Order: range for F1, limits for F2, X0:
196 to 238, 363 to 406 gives 0.1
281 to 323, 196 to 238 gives 0.9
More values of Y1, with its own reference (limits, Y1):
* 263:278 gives 267.0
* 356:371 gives 357.0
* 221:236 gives 232.0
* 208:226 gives 212.0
